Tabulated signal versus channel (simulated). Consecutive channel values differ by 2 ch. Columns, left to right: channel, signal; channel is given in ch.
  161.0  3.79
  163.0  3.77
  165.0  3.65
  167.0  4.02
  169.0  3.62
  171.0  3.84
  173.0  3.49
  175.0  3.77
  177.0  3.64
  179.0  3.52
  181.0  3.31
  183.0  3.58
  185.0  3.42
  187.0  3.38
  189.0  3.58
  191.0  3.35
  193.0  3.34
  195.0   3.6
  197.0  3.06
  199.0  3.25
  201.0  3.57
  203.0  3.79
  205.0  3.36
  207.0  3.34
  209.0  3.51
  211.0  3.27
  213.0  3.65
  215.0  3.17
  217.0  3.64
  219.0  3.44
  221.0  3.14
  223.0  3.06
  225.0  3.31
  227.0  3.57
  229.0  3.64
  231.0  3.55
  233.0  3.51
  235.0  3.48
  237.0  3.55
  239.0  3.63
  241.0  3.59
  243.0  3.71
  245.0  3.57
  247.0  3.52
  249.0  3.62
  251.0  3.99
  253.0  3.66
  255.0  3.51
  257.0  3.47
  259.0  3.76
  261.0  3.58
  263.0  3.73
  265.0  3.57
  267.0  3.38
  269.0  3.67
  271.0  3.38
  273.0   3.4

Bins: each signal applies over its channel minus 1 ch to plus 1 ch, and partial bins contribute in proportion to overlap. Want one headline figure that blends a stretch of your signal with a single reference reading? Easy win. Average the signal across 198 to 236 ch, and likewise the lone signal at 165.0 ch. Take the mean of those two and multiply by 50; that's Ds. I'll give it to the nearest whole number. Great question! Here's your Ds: 177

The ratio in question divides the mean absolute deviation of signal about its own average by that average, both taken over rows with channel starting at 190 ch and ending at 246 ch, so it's 0.048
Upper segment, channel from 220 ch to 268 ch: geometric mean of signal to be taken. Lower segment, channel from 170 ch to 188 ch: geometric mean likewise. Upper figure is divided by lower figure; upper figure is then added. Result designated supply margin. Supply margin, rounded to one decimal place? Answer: 4.5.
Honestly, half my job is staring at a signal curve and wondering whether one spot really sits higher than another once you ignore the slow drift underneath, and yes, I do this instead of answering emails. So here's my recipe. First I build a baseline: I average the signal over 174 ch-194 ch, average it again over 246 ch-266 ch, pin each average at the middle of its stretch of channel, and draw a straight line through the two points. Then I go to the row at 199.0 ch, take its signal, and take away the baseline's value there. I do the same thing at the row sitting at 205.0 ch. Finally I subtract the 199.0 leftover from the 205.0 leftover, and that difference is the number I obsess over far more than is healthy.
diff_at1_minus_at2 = 0.10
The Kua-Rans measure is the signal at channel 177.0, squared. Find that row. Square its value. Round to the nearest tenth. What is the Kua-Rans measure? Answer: 13.2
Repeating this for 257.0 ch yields 12.0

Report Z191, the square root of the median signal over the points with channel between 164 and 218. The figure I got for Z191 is 1.88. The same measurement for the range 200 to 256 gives 1.88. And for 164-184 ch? 1.91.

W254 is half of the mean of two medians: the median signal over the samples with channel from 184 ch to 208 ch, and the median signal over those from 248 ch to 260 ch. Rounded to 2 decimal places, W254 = 1.75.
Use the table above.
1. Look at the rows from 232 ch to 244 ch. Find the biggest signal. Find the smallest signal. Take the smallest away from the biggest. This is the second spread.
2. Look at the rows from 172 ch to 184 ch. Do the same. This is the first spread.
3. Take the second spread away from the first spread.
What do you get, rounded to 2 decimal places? 0.23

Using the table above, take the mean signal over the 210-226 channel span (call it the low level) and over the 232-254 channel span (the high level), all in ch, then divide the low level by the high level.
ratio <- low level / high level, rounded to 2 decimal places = 0.92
